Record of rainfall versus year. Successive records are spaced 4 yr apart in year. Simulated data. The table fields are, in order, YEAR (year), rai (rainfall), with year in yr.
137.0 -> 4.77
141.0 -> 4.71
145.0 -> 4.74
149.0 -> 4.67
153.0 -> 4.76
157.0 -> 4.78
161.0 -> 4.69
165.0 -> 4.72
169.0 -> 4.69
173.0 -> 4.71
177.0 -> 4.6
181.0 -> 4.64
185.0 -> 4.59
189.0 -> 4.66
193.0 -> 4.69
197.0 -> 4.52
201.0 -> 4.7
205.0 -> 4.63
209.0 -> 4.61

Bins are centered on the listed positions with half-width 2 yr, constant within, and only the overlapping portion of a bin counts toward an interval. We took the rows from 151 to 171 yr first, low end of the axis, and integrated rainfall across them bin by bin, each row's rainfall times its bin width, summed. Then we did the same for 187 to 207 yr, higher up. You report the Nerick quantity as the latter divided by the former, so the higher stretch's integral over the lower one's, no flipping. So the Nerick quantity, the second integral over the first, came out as 0.981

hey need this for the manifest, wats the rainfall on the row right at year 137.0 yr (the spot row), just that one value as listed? 4.77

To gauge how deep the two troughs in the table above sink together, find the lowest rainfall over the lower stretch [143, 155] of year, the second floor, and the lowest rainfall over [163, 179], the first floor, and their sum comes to 9.27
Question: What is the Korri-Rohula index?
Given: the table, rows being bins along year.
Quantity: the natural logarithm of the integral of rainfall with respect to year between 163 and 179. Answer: 4.32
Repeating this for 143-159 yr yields 4.33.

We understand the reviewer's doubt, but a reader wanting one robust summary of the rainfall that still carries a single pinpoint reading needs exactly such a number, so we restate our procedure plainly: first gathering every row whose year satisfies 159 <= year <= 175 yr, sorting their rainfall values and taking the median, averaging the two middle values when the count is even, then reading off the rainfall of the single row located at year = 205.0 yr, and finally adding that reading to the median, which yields 9.33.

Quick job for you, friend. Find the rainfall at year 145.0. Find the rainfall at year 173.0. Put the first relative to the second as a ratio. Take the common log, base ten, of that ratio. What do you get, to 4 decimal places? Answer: 0.0028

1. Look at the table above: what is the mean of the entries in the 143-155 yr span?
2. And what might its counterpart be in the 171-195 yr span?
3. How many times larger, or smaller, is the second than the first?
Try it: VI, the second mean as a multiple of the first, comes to 0.98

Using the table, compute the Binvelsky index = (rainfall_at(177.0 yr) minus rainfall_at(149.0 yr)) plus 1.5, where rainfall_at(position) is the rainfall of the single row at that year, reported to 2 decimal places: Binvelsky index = 1.43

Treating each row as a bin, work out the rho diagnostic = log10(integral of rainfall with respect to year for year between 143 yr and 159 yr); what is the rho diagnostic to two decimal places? 1.88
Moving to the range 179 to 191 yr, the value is 1.74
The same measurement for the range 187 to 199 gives 1.74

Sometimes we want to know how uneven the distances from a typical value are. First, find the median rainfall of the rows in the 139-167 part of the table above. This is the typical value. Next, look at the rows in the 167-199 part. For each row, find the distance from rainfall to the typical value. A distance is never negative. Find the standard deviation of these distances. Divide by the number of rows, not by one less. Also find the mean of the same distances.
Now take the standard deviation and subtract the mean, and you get -0.023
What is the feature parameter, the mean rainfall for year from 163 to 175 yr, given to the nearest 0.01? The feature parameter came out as 4.71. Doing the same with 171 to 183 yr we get 4.65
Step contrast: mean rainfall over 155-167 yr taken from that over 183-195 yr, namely -0.083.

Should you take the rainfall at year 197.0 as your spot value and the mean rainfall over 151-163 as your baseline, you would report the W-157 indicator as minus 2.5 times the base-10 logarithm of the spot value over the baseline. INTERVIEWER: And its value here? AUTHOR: 0.052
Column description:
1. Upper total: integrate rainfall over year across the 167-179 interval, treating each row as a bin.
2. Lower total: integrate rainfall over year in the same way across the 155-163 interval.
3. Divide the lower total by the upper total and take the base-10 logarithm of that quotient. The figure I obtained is -0.2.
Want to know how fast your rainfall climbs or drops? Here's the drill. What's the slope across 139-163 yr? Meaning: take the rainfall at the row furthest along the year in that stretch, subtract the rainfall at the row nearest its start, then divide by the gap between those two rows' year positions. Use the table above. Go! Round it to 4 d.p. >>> -0.0010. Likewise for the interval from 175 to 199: -0.0040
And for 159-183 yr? -0.0025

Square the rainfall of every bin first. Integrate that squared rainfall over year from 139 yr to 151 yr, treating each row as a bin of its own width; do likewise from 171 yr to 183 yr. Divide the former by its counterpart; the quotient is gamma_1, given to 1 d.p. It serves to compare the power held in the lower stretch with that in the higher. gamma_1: 1.0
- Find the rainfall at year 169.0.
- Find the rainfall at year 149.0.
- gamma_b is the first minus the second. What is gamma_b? 0.02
